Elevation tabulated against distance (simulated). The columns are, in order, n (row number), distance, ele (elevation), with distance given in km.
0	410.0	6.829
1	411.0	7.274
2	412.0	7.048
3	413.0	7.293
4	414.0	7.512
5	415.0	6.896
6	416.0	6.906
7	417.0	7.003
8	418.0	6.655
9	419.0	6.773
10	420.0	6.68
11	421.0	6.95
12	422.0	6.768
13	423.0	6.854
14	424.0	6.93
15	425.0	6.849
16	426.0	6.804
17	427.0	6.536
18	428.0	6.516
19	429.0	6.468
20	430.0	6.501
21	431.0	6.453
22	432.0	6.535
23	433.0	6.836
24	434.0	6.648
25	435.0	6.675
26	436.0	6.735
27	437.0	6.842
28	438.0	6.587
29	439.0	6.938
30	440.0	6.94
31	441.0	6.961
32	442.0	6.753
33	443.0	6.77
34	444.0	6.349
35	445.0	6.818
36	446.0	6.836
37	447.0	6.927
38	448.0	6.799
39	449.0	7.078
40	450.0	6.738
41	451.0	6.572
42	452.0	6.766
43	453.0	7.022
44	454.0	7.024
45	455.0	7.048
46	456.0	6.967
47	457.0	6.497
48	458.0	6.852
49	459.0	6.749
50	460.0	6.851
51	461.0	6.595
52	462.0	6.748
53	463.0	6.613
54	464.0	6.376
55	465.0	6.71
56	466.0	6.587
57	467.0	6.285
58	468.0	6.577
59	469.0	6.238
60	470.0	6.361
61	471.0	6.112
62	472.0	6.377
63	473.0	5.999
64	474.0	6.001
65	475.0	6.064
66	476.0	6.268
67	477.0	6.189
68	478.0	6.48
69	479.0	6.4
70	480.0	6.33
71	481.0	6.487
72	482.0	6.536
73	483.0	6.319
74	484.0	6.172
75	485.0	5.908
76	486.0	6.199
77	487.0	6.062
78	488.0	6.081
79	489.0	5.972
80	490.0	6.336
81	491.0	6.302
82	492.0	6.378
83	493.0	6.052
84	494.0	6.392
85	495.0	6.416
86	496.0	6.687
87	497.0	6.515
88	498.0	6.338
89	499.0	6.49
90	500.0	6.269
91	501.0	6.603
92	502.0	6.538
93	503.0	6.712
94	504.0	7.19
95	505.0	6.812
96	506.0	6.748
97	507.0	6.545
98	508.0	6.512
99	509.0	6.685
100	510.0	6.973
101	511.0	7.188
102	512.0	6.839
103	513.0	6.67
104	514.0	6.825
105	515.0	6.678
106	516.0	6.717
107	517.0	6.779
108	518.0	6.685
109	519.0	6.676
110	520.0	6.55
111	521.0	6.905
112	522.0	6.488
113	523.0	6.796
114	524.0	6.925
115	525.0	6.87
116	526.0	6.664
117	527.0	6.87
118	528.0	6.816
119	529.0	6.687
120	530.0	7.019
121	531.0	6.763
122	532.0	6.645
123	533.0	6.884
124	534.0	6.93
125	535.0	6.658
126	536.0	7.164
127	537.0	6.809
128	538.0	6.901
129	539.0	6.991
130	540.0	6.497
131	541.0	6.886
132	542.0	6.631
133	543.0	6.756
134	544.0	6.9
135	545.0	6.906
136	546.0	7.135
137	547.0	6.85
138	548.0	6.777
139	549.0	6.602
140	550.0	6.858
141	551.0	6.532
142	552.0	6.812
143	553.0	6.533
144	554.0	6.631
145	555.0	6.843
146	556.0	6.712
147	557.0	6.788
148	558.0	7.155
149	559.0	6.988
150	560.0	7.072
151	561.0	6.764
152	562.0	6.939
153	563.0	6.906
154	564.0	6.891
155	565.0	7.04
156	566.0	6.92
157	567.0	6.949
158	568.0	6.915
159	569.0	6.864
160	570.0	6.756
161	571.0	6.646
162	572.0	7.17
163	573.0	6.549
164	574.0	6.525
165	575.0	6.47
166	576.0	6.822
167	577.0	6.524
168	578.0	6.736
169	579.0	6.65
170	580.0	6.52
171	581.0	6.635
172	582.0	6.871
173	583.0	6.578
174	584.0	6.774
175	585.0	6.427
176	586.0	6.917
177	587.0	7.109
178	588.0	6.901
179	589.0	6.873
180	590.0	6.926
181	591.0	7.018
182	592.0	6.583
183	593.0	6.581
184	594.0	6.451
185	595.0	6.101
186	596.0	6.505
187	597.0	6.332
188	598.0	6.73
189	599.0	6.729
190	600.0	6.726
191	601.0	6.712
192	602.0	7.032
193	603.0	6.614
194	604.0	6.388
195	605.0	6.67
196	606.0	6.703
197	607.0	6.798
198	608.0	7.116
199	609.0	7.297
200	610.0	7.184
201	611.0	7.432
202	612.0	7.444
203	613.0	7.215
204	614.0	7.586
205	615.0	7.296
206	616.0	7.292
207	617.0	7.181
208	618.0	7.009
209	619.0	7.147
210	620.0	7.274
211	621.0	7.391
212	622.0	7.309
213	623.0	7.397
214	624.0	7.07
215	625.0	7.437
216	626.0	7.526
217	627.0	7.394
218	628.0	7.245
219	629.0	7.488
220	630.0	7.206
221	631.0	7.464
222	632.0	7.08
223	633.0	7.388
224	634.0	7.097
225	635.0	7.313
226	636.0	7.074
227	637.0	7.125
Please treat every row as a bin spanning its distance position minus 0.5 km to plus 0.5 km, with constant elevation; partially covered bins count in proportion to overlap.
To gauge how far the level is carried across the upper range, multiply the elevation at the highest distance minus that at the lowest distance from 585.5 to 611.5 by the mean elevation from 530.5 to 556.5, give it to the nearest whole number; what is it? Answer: 3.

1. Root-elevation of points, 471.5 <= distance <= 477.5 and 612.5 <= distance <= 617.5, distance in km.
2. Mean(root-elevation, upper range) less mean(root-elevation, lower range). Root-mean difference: 0.22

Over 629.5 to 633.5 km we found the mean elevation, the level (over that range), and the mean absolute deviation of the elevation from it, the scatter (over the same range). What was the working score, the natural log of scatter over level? -3.94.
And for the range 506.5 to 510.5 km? -3.79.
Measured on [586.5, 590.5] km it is -4.49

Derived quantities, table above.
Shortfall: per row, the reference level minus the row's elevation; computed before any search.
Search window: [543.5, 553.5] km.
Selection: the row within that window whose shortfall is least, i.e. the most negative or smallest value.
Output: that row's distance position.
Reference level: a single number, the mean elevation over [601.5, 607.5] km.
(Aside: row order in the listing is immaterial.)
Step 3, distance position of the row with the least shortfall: 546.0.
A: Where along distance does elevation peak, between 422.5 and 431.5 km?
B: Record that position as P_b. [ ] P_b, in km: 424.0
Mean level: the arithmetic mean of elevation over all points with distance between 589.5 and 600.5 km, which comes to 6.61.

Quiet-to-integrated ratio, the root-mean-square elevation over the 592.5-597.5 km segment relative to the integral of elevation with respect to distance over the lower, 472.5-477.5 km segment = 0.210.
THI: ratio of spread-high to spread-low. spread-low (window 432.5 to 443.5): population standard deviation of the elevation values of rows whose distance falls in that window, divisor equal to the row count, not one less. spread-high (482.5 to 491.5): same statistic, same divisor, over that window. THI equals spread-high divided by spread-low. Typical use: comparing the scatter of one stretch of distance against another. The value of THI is 1.2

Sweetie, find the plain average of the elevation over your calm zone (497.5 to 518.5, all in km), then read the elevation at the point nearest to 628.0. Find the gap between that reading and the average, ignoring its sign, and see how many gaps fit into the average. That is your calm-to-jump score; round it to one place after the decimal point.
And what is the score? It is 12.4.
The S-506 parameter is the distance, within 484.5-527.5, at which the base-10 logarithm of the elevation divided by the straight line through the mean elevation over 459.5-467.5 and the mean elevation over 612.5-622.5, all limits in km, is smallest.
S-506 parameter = 485.0 km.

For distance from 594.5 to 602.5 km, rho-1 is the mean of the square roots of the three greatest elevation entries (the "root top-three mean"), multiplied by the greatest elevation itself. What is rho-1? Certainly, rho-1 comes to 18.4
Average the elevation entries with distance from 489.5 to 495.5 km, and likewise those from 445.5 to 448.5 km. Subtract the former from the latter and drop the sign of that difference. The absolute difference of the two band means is 0.54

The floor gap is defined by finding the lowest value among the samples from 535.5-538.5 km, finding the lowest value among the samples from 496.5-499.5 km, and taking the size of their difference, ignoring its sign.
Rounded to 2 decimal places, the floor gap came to 0.47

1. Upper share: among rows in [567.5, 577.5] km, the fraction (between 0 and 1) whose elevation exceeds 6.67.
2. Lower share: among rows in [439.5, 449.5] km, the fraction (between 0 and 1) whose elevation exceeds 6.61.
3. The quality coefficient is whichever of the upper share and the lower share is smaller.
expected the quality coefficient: 0.50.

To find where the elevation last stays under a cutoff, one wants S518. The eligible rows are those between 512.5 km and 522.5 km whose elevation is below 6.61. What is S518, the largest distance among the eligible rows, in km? 522.0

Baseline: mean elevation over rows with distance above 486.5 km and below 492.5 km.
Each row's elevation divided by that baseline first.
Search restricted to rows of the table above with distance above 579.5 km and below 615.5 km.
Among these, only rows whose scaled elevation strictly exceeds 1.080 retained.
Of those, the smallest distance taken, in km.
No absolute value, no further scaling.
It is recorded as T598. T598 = 582.0 km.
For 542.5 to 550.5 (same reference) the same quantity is 543.0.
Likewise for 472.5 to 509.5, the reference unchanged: 496.0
